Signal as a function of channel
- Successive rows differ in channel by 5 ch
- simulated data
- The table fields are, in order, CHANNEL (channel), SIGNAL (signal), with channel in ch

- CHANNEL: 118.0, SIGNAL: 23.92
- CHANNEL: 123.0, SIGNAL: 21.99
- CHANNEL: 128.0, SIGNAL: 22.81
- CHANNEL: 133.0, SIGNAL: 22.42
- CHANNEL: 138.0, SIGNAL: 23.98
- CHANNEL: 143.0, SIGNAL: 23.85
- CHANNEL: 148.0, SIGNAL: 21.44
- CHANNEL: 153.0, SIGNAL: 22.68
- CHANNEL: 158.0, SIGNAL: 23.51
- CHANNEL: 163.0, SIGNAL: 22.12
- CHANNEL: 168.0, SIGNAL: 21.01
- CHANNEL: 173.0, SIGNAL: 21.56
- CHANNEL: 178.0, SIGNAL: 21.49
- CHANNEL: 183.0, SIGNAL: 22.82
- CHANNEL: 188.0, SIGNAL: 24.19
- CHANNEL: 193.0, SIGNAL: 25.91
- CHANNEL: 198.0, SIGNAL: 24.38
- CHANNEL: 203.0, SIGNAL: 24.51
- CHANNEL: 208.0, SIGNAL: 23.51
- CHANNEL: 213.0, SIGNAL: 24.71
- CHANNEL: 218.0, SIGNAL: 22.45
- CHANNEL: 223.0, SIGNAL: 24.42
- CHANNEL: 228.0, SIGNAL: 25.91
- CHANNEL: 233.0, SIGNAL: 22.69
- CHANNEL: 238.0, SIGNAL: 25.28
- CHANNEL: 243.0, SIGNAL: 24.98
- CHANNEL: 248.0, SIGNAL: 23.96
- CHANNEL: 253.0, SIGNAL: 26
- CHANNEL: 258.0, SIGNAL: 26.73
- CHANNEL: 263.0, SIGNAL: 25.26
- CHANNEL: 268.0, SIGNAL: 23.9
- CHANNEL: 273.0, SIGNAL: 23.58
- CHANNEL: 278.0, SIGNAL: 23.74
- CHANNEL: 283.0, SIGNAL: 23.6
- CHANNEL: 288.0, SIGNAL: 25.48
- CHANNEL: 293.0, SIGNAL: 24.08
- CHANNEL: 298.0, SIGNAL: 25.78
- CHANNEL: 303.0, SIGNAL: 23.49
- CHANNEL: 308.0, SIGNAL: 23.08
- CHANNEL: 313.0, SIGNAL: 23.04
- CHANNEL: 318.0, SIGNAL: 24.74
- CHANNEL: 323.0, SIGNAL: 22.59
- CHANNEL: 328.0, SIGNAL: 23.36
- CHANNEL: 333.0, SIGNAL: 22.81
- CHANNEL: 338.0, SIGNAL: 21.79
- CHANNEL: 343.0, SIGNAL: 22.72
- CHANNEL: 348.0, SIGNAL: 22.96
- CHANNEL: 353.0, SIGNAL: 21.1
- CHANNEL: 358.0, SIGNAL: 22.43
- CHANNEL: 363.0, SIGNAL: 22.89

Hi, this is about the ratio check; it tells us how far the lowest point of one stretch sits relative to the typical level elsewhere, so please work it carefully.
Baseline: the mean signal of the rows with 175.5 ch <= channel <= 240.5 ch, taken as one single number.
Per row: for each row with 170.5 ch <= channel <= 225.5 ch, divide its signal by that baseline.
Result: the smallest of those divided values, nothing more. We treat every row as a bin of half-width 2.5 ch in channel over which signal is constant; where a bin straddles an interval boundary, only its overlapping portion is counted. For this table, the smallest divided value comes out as 0.89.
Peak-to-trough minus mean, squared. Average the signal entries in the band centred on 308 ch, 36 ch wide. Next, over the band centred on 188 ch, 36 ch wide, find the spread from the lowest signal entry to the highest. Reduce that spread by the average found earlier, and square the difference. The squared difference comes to 377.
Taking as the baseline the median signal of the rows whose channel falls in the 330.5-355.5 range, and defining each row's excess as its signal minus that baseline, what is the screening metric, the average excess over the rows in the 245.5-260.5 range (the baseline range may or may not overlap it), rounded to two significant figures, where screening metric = 2.8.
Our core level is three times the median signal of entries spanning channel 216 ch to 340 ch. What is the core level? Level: 72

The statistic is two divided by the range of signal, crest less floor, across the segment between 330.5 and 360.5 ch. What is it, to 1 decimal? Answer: 1.1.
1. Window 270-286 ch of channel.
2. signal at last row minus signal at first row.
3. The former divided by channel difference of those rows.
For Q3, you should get 0.00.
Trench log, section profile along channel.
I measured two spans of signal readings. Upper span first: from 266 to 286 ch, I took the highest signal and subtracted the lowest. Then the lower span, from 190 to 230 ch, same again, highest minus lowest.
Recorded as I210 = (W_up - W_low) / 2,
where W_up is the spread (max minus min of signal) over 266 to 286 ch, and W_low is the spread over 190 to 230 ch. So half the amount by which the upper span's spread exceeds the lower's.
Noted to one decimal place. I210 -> -1.6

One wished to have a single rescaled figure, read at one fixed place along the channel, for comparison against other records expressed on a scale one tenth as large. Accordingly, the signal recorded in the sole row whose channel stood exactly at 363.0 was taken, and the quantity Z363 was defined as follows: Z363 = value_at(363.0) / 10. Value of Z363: 2.29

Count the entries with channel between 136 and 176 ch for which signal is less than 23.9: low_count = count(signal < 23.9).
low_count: 7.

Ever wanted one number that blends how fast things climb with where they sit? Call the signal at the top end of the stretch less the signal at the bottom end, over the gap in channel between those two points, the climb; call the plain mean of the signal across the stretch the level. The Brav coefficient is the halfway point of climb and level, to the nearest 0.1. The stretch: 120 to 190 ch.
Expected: 11.3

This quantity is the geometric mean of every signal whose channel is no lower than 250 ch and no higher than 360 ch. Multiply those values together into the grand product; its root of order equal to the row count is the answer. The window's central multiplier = 23.7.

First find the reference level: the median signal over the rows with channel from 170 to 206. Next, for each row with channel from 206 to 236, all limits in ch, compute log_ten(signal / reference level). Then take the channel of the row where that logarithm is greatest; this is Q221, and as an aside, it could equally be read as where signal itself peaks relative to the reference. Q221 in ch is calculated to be 228.0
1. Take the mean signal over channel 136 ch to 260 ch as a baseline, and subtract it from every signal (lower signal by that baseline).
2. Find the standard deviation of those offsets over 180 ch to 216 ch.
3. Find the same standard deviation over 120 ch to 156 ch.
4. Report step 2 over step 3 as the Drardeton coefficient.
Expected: 1.05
